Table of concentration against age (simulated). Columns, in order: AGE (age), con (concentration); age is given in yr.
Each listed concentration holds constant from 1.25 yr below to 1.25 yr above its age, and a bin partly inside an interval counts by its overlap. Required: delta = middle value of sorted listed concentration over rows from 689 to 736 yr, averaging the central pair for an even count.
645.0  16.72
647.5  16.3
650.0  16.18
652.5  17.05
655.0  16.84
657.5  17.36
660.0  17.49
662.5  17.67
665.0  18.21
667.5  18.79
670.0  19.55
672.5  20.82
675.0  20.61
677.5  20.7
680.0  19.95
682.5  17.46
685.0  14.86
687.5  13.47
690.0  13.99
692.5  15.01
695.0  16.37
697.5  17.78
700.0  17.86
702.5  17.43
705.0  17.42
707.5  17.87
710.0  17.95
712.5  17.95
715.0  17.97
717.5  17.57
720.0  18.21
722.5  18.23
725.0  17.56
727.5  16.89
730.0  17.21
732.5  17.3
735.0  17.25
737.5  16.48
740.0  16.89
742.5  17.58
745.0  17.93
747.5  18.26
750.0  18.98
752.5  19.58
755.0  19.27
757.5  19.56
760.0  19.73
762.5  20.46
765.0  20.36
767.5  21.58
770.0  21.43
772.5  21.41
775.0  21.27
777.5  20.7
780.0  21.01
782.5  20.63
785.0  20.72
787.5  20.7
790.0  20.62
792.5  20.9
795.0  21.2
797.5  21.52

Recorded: 17.6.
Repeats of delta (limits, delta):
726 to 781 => 19.4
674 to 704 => 17.4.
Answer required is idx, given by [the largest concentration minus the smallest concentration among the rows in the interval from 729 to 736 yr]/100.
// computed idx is 0.001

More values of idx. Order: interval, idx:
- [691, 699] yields 0.028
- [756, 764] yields 0.009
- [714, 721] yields 0.006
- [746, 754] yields 0.013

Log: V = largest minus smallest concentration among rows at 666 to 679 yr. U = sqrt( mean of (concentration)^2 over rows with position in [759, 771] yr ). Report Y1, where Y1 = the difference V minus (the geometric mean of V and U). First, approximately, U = 21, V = 2.0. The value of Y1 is -4.5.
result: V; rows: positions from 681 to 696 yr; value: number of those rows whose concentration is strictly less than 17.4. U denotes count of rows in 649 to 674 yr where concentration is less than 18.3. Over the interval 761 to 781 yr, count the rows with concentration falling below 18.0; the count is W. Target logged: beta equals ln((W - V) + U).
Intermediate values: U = 7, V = 5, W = 0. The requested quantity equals 0.69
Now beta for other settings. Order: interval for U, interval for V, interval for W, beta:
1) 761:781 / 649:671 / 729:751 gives 1.10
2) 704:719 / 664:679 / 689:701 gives 2.40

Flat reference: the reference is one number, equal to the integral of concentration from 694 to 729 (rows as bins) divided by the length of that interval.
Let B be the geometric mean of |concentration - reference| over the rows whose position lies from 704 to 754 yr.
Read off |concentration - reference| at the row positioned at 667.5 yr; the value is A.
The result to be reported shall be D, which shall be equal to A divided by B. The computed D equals 3.0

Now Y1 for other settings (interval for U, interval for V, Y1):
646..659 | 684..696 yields -4.1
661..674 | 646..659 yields -3.6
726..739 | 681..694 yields -4.3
